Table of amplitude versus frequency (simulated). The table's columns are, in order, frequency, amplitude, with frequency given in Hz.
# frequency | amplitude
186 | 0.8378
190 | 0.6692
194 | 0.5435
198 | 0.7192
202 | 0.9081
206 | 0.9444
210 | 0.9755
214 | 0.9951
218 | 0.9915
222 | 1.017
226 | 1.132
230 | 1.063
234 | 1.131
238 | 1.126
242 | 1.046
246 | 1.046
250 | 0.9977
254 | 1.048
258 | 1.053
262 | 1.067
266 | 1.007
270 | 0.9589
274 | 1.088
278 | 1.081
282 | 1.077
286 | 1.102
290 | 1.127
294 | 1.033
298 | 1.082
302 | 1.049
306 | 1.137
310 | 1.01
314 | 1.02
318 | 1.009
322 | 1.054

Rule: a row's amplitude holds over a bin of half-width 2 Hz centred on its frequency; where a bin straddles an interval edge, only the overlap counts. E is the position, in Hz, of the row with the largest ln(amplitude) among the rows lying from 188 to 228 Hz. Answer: 226 Hz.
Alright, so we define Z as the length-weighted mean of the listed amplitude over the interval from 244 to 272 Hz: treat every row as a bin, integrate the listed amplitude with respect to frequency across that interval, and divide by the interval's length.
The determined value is 1.03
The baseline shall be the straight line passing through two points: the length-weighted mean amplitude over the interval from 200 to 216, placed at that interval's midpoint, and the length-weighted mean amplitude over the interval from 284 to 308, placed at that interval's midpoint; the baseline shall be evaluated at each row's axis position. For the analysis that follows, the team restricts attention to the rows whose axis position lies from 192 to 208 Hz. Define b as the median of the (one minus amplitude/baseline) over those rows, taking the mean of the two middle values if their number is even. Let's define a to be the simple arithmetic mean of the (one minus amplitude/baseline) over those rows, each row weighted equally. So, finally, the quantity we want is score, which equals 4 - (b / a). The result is 3.21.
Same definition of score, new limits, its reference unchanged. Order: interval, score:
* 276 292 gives 3.08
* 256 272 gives 3.62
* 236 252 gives 3.19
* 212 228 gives 3.41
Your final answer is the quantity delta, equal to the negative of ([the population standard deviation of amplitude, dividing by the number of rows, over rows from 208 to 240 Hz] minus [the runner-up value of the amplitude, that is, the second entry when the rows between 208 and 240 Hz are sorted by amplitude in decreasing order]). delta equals 1.07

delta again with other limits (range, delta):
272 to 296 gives 1.07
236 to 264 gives 1.03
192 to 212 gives 0.78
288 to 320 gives 1.08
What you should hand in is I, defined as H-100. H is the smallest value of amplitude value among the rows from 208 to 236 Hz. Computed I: -99.02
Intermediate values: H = 0.9755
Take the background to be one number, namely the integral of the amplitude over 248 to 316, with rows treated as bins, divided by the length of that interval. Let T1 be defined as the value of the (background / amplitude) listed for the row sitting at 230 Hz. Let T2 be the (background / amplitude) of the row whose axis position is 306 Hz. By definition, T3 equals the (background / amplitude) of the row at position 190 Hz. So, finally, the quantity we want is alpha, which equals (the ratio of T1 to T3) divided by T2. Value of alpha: 0.68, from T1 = 0.99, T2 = 0.93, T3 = 1.58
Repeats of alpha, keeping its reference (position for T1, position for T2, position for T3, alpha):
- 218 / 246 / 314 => 1.02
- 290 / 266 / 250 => 0.84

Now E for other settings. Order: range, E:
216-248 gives 226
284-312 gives 306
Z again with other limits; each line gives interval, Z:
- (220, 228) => 1.07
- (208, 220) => 0.99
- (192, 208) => 0.78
